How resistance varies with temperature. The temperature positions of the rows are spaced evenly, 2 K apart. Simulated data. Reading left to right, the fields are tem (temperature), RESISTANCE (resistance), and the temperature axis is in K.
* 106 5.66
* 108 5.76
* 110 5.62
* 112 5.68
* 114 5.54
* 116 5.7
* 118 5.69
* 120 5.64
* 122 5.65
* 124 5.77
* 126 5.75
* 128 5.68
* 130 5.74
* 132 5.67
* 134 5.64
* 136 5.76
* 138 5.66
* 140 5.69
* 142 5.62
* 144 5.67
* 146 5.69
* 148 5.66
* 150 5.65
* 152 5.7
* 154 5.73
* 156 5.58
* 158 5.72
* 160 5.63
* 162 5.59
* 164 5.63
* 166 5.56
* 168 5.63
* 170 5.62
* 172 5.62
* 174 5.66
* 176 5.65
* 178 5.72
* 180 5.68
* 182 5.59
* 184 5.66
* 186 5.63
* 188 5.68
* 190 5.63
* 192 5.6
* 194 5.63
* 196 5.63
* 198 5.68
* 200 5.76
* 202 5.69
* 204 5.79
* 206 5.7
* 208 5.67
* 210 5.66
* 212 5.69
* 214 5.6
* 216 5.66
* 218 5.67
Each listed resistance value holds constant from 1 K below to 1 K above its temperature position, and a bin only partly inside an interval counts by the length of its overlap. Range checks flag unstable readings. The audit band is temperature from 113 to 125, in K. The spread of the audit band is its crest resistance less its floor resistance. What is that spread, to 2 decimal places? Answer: 0.23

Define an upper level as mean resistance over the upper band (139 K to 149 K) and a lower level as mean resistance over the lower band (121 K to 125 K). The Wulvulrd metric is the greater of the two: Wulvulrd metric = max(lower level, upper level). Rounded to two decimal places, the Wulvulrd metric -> 5.71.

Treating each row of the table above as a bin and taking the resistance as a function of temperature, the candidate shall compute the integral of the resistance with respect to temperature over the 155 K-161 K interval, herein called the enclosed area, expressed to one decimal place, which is 33.9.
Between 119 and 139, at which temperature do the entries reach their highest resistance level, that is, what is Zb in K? 124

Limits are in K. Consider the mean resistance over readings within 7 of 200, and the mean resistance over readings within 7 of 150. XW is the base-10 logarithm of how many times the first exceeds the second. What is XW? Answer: 0.002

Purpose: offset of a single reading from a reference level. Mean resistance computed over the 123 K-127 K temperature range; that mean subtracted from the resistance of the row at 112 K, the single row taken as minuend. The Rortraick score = -0.08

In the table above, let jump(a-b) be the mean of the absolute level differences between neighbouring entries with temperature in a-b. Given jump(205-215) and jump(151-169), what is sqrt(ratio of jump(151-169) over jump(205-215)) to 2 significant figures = 1.4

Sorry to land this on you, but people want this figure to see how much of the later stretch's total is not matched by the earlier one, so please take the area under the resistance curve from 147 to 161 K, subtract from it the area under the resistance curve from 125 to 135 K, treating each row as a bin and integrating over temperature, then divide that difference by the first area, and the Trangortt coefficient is 0.28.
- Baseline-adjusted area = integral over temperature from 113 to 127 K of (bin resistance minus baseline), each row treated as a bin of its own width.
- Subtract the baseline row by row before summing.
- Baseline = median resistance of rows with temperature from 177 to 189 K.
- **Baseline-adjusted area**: 0.10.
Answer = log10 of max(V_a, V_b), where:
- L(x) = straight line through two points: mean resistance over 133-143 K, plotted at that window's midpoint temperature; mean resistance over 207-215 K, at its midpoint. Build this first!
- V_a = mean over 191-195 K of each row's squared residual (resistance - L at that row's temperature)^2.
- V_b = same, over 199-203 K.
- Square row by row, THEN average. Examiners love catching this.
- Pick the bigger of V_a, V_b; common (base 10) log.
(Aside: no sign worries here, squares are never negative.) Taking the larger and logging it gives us -2.24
